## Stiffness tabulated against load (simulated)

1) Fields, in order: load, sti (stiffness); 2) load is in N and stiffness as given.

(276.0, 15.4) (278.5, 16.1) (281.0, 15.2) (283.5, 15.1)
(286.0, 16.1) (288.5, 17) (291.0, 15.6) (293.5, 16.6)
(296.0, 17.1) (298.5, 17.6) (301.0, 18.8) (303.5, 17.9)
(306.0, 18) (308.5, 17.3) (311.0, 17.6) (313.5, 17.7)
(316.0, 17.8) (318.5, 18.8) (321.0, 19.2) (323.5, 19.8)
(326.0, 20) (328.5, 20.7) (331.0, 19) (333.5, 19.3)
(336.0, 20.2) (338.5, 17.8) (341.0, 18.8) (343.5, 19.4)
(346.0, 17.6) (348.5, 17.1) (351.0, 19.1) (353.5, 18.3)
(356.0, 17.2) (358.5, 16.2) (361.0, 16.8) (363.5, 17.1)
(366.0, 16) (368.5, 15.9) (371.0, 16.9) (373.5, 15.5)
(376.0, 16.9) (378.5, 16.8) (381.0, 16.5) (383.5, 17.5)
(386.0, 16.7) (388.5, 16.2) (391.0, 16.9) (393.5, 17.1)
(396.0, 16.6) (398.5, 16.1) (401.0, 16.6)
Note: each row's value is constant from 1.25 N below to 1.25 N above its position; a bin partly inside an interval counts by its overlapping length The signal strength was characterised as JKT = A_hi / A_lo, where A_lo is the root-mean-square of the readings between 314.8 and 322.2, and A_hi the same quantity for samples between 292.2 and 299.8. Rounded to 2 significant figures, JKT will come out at 0.92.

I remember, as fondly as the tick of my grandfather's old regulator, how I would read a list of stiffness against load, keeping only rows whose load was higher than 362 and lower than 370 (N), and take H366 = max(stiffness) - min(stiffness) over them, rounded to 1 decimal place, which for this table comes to 1.2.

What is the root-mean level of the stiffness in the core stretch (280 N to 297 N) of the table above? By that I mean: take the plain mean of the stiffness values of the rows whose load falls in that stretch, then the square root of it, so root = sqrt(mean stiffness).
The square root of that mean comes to 4.01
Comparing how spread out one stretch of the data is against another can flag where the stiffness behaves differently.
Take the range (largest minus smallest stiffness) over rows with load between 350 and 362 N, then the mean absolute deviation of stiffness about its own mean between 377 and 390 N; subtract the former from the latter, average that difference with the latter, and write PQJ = -1.1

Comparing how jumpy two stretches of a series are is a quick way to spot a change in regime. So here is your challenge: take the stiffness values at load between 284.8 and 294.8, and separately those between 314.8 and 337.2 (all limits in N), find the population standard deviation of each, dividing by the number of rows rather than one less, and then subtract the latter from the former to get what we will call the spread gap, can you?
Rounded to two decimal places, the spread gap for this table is -0.29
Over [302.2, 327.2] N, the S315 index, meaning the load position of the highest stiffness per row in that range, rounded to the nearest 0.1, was 326.0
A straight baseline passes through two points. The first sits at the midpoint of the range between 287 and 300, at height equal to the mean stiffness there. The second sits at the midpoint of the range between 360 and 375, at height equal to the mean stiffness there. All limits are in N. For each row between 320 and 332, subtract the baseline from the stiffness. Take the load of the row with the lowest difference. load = 331.0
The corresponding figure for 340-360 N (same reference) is 358.5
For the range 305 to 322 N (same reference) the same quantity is 308.5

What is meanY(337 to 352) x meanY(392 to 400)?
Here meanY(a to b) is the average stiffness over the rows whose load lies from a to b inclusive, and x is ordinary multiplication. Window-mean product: 304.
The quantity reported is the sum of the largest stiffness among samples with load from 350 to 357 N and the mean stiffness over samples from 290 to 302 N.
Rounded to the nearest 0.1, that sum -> 36.2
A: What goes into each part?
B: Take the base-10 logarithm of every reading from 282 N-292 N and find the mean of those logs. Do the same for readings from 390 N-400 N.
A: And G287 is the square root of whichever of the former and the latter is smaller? 1.10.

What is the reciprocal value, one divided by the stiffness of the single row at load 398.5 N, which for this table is 0.062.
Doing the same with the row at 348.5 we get 0.058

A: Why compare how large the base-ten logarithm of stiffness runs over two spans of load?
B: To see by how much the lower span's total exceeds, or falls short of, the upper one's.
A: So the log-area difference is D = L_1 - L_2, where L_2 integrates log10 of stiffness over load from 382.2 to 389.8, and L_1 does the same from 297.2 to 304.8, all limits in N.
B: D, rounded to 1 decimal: 0.2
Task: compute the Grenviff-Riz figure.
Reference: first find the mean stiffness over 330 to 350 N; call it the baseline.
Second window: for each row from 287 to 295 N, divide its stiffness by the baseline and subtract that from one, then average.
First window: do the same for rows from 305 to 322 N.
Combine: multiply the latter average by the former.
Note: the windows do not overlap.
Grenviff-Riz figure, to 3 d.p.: 0.004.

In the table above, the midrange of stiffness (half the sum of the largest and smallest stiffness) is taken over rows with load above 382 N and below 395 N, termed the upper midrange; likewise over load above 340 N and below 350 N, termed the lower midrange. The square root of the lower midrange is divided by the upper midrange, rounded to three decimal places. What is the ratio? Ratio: 0.254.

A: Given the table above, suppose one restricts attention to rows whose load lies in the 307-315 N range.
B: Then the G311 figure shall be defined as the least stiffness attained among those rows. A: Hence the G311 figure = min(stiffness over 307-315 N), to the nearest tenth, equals 17.3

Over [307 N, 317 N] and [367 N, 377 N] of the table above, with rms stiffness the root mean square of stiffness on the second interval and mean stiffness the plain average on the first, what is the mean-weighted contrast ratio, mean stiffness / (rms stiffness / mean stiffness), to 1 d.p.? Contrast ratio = 19.0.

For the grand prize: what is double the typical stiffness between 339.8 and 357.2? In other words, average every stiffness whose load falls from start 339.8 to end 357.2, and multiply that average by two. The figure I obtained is 36.4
